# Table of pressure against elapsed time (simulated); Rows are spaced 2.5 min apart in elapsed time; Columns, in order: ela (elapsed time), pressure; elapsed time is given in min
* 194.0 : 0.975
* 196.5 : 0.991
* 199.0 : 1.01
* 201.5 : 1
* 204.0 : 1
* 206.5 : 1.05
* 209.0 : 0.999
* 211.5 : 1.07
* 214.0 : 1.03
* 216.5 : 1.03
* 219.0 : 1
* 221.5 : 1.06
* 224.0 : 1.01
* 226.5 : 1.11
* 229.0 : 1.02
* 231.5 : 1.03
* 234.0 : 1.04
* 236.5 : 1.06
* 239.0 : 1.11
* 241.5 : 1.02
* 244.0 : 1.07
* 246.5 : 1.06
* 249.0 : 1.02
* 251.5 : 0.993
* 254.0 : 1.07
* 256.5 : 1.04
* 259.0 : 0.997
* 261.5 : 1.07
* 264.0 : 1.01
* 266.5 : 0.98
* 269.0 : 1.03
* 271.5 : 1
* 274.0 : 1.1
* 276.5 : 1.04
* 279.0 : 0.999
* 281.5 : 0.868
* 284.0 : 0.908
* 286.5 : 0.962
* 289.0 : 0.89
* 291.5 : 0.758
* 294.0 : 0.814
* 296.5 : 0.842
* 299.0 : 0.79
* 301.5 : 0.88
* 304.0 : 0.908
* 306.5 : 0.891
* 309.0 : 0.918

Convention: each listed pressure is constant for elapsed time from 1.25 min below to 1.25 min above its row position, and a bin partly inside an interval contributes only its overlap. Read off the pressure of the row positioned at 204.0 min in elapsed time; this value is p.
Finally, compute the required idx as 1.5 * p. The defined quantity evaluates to 1.50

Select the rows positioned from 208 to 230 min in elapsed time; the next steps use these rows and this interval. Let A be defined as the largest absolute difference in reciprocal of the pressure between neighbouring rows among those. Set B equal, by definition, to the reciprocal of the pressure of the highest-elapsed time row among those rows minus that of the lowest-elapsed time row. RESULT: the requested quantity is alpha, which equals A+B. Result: 0.07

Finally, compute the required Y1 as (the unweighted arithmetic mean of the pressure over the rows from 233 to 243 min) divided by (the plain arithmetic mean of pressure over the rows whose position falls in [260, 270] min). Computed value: 1.03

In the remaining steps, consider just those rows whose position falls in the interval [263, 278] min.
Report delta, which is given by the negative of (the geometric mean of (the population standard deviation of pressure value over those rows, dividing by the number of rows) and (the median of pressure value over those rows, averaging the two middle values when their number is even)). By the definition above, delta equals -0.197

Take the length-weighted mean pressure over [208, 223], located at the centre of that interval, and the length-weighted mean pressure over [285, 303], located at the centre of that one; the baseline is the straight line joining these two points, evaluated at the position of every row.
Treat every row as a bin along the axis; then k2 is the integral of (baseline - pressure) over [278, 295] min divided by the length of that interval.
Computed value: -0.018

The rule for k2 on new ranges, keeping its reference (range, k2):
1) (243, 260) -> -0.088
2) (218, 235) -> -0.033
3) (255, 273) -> -0.101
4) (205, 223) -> 0.002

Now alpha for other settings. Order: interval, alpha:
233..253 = 0.13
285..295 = 0.38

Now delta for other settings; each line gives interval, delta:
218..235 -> -0.188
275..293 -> -0.280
